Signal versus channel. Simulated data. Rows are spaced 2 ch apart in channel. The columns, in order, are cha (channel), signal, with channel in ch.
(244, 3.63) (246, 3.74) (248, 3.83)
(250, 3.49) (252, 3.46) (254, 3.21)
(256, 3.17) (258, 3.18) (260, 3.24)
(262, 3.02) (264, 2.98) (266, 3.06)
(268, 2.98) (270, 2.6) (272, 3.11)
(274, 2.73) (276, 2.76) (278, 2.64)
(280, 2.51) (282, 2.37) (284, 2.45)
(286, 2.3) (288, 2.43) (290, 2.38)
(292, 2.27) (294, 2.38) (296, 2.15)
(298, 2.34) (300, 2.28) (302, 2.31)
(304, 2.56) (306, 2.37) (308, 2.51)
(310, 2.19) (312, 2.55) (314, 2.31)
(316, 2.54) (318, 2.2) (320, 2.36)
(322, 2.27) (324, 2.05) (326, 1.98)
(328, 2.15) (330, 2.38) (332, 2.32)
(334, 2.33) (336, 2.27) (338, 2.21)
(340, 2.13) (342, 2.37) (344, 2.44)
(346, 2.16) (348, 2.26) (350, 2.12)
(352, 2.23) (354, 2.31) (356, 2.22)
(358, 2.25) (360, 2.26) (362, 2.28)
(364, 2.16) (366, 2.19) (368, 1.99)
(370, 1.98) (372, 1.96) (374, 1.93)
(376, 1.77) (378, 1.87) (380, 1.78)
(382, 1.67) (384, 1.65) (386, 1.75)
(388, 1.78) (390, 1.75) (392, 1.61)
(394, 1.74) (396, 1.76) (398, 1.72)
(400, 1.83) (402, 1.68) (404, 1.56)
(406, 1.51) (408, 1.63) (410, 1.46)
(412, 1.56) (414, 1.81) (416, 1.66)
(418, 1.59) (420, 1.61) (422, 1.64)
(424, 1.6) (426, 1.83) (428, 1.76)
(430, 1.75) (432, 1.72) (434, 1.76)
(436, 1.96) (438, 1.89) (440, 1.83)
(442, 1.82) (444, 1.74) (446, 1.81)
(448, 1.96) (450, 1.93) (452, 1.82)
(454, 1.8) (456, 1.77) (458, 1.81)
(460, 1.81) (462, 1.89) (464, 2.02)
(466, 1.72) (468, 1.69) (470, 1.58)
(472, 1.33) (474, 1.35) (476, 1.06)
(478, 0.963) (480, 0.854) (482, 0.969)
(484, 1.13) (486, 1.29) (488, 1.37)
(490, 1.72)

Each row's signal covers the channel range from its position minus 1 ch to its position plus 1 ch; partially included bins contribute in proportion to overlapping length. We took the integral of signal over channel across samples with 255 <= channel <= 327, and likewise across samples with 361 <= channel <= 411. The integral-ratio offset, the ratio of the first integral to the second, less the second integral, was -88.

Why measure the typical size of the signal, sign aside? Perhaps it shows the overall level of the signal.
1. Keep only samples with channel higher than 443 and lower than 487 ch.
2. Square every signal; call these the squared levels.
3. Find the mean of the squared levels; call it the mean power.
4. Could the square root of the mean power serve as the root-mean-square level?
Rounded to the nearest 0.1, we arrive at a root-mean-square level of 1.6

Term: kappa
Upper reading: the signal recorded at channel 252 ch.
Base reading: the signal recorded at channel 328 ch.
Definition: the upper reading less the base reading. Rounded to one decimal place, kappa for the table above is 1.3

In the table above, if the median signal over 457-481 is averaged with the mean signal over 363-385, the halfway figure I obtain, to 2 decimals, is 1.77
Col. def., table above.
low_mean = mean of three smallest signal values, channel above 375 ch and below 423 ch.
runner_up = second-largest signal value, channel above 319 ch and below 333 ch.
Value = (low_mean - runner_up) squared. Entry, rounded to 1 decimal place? 0.7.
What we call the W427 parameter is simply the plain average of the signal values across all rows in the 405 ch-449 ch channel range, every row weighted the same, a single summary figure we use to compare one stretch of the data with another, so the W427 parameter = 1.7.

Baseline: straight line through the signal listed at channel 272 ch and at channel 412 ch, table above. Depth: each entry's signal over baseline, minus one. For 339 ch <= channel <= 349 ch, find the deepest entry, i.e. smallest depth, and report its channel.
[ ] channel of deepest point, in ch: 340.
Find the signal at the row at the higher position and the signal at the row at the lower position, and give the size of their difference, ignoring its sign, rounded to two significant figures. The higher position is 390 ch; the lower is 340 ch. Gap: 0.38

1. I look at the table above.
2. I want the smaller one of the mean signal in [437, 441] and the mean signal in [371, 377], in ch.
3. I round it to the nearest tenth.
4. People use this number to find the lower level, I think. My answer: 1.9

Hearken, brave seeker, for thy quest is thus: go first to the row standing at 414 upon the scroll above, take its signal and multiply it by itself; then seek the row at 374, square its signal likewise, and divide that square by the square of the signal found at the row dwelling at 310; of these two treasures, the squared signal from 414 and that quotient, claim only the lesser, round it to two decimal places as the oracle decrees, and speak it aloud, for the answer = 0.78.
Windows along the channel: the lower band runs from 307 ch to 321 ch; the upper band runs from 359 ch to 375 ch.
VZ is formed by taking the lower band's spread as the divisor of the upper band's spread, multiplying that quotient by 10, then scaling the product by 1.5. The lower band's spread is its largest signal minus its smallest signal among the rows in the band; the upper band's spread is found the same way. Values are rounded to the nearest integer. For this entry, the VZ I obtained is 15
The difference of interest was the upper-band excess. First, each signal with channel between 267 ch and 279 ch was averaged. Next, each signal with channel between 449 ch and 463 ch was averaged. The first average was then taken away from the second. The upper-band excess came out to -1.0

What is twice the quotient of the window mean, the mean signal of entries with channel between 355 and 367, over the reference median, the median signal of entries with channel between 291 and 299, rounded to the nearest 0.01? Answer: 1.93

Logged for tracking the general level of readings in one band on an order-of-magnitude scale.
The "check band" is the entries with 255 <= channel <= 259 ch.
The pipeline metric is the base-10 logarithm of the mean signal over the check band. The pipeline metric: 0.50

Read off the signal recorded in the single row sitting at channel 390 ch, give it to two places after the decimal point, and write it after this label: 1.75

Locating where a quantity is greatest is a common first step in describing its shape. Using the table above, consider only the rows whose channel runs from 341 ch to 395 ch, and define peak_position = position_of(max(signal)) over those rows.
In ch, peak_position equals 344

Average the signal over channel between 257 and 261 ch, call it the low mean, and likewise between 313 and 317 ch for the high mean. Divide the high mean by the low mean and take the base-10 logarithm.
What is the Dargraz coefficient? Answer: -0.12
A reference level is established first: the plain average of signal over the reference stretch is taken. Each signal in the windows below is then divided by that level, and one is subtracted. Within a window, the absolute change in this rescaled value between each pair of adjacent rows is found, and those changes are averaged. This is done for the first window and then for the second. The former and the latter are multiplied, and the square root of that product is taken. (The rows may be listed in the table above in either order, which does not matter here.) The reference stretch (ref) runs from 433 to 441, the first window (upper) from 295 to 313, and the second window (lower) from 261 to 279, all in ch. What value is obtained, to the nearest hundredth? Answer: 0.11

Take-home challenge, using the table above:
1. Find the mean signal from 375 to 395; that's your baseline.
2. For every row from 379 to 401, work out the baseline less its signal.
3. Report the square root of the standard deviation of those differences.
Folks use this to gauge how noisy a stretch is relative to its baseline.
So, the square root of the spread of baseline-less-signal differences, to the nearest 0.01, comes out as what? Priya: 0.25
